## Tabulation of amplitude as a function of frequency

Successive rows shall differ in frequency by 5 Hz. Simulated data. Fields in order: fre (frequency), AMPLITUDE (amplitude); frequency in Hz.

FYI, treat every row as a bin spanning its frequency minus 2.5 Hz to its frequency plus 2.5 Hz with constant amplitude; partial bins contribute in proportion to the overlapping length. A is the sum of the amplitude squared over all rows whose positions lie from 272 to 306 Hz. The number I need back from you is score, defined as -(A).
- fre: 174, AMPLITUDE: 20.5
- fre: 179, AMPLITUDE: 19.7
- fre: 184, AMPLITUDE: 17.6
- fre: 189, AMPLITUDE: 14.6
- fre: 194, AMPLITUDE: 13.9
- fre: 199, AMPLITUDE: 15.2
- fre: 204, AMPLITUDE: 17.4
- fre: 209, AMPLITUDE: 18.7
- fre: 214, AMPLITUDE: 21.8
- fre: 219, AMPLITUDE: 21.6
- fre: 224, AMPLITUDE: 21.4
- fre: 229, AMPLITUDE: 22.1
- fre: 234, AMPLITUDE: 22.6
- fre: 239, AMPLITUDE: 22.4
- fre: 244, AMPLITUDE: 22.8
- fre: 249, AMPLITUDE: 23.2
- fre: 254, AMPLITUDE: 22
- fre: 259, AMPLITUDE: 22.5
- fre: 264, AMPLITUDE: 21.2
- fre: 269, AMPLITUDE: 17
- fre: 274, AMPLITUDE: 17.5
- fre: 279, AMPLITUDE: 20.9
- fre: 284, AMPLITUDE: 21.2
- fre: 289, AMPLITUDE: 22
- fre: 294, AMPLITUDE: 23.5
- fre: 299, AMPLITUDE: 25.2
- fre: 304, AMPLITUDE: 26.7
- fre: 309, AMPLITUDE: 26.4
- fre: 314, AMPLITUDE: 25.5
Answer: -3577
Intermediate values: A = 3577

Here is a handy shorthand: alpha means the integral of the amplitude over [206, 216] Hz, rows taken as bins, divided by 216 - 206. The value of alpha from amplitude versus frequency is 20.0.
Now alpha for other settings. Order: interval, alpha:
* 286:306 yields 24.2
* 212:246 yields 22.1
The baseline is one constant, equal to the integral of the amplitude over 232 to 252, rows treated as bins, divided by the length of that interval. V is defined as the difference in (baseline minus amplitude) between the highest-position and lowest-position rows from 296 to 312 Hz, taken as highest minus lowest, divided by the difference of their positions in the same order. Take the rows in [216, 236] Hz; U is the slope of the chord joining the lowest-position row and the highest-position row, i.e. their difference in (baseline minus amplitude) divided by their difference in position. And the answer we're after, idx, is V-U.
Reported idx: -0.1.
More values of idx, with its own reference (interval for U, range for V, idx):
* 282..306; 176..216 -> 0.2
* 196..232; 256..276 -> 0.6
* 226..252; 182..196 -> 0.4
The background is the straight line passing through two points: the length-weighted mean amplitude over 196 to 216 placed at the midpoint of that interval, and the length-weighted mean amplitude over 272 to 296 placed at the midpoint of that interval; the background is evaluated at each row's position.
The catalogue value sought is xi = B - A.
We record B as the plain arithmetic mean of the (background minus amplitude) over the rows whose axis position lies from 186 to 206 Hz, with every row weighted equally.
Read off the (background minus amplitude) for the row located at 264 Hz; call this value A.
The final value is 3.4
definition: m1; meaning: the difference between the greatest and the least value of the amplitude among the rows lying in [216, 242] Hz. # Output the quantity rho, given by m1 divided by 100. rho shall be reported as 0.012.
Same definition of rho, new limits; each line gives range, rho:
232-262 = 0.012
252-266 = 0.013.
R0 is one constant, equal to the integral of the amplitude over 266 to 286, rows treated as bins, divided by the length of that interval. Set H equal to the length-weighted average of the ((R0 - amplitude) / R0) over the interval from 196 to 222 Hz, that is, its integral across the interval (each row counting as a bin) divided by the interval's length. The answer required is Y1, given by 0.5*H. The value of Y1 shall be 0.01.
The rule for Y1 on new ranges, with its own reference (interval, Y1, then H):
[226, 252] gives -0.09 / -0.2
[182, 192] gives 0.08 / 0.2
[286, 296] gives -0.09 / -0.2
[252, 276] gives -0.02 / 0.0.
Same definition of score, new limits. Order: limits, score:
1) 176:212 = -1988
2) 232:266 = -3510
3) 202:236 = -3051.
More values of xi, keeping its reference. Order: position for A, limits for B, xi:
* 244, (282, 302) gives 1.6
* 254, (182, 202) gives 4.3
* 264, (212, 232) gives -2.1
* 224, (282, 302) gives 1.0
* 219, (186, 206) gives 5.5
